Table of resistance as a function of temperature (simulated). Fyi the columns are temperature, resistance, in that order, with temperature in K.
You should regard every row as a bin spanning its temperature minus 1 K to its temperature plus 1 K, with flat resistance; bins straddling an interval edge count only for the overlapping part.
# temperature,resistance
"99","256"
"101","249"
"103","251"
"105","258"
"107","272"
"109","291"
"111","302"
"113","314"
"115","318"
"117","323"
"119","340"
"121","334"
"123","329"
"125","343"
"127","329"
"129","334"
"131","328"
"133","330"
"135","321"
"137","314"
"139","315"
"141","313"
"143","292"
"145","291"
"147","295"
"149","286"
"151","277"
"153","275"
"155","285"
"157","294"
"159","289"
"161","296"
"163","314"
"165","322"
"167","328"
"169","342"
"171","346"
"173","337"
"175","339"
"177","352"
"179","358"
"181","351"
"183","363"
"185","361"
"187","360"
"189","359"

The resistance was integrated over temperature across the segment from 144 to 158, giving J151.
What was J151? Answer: 4006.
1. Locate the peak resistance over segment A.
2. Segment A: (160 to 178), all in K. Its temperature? 177 K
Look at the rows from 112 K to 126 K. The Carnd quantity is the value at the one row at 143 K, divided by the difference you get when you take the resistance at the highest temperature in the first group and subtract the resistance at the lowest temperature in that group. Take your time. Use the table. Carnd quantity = 10.1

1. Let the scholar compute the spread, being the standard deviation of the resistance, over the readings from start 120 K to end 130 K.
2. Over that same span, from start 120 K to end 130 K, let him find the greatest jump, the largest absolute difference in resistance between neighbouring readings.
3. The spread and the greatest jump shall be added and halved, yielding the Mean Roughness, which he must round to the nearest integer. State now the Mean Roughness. 10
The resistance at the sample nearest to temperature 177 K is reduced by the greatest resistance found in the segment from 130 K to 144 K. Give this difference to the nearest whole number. 22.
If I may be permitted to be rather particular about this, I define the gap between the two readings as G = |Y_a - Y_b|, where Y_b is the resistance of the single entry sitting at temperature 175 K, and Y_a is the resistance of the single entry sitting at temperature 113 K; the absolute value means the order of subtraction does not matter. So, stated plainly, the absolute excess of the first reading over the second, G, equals 25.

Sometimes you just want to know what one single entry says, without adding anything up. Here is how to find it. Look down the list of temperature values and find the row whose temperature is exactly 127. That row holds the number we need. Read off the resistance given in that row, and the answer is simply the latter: 329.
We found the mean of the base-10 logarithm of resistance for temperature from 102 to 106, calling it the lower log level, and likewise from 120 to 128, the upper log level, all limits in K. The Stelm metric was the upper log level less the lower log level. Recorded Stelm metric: 0.118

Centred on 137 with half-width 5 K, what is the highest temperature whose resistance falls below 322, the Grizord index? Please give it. 141 K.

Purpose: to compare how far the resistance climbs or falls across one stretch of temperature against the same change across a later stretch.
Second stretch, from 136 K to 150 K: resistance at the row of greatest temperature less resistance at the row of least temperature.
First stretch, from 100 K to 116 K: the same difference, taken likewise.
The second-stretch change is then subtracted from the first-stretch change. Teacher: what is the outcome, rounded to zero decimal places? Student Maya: 97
